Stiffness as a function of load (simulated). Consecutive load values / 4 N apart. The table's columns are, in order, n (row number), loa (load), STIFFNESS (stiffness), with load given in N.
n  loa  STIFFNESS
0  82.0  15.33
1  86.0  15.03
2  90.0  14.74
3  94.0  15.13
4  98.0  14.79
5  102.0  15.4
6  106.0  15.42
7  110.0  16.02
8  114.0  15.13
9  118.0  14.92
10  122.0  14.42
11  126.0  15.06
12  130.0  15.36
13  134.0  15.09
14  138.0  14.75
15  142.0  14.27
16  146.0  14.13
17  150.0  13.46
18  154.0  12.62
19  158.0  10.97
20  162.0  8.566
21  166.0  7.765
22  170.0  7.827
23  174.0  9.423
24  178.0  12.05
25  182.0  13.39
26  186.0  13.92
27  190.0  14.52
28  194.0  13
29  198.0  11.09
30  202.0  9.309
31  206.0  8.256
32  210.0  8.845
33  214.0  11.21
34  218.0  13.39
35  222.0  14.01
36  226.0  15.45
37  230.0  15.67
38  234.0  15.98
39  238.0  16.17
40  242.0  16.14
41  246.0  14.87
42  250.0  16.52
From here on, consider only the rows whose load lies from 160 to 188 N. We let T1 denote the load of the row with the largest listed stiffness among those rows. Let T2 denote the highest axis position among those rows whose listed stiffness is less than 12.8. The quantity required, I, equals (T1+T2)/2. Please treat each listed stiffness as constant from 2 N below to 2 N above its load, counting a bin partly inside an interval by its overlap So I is 182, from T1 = 186.0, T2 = 178.0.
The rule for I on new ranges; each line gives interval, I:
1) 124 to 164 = 146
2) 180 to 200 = 194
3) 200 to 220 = 216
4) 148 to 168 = 158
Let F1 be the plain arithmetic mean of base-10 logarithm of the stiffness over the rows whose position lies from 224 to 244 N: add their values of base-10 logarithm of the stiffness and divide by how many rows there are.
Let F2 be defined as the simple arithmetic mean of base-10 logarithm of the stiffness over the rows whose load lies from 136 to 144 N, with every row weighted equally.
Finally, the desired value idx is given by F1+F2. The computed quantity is 2.36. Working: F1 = 1.201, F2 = 1.16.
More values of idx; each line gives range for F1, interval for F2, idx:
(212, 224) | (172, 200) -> 2.20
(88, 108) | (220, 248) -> 2.37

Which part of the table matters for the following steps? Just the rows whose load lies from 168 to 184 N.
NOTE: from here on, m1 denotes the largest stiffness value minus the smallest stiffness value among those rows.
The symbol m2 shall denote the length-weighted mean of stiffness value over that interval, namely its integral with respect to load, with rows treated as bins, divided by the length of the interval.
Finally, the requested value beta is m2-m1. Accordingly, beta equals 5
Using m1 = 5.6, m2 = 11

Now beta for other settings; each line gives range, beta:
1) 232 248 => 14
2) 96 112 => 14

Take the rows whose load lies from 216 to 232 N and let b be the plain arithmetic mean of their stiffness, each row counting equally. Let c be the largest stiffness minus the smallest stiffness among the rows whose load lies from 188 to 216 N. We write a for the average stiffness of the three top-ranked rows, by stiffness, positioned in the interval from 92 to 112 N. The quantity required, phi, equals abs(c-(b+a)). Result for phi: 24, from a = 15.6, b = 14.6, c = 6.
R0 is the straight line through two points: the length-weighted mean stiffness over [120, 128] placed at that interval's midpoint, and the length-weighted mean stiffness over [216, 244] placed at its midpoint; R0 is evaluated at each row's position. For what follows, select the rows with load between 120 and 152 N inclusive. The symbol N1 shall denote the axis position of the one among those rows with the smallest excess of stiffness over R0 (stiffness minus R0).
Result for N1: 150.0 N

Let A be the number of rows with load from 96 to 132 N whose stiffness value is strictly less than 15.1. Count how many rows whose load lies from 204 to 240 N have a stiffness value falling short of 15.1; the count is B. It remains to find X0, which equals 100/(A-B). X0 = -100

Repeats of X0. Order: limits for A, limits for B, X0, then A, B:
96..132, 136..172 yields -20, 4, 9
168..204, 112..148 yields 50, 9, 7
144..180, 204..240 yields 25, 9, 5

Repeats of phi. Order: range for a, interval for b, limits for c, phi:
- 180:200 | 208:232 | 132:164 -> 21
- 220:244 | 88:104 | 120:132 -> 30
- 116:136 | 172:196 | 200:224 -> 22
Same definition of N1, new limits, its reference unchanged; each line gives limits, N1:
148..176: 166.0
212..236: 214.0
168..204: 170.0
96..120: 98.0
